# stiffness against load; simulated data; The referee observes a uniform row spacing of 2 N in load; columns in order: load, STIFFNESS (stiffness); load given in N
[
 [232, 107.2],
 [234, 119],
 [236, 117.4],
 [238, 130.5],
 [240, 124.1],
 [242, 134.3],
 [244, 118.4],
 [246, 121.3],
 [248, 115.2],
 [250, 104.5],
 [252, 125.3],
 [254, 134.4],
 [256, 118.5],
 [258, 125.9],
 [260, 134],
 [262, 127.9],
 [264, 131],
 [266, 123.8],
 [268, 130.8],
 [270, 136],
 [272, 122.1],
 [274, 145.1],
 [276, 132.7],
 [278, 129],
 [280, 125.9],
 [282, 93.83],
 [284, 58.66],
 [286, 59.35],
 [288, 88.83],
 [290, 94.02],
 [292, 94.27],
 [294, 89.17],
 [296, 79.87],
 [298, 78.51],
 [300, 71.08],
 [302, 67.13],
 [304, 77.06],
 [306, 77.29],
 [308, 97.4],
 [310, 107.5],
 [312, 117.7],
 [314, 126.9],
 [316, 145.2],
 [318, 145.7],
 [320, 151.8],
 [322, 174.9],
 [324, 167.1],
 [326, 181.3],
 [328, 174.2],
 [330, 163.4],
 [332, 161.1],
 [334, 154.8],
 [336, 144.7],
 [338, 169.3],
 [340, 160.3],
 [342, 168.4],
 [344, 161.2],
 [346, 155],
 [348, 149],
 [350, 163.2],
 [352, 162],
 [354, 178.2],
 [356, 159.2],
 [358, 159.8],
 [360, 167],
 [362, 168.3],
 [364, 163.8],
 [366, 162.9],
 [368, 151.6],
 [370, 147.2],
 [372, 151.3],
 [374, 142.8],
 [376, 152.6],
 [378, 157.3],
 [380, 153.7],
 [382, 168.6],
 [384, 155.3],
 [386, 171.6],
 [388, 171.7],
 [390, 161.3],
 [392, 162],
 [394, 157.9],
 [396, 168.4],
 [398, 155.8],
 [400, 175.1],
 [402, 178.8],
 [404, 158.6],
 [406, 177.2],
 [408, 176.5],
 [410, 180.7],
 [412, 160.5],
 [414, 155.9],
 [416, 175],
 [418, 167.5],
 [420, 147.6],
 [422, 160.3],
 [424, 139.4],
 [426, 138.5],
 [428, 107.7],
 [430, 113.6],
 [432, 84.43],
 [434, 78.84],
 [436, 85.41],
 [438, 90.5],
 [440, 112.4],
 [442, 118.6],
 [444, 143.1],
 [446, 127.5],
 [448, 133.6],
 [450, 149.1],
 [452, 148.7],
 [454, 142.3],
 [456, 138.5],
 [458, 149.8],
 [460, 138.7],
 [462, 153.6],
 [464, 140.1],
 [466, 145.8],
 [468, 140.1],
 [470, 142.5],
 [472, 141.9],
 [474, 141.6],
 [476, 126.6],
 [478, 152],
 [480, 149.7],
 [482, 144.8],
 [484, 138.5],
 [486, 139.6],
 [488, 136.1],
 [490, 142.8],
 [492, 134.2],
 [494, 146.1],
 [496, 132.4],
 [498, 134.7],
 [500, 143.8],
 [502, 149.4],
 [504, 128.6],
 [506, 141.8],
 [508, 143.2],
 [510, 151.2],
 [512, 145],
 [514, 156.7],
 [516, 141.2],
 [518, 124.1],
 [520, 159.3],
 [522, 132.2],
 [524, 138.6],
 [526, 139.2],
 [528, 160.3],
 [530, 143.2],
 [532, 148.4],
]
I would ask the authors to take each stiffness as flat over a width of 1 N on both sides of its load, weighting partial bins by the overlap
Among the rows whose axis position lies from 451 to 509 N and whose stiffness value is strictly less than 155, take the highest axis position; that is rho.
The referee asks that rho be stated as 508 N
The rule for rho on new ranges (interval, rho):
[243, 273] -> 272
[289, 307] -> 306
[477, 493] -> 492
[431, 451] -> 450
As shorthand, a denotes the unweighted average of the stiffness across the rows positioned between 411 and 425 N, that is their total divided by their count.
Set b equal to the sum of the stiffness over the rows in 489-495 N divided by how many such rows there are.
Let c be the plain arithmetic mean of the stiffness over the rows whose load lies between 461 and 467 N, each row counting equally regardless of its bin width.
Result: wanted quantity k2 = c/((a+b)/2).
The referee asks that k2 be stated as 0.98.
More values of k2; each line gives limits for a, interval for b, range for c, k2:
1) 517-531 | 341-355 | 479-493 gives 0.92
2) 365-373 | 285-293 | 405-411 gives 1.50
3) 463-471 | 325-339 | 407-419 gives 1.11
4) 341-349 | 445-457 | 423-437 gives 0.72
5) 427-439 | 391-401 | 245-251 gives 0.88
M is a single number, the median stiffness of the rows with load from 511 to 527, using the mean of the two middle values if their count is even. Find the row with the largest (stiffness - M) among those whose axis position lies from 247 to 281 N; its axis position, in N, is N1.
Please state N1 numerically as 274 N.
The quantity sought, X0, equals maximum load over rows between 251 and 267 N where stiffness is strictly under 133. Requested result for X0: 266 N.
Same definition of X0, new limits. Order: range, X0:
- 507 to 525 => 522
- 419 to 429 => 428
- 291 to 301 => 300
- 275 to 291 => 290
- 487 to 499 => 496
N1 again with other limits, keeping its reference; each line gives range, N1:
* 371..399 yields 388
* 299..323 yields 322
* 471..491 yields 478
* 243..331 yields 326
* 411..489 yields 416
